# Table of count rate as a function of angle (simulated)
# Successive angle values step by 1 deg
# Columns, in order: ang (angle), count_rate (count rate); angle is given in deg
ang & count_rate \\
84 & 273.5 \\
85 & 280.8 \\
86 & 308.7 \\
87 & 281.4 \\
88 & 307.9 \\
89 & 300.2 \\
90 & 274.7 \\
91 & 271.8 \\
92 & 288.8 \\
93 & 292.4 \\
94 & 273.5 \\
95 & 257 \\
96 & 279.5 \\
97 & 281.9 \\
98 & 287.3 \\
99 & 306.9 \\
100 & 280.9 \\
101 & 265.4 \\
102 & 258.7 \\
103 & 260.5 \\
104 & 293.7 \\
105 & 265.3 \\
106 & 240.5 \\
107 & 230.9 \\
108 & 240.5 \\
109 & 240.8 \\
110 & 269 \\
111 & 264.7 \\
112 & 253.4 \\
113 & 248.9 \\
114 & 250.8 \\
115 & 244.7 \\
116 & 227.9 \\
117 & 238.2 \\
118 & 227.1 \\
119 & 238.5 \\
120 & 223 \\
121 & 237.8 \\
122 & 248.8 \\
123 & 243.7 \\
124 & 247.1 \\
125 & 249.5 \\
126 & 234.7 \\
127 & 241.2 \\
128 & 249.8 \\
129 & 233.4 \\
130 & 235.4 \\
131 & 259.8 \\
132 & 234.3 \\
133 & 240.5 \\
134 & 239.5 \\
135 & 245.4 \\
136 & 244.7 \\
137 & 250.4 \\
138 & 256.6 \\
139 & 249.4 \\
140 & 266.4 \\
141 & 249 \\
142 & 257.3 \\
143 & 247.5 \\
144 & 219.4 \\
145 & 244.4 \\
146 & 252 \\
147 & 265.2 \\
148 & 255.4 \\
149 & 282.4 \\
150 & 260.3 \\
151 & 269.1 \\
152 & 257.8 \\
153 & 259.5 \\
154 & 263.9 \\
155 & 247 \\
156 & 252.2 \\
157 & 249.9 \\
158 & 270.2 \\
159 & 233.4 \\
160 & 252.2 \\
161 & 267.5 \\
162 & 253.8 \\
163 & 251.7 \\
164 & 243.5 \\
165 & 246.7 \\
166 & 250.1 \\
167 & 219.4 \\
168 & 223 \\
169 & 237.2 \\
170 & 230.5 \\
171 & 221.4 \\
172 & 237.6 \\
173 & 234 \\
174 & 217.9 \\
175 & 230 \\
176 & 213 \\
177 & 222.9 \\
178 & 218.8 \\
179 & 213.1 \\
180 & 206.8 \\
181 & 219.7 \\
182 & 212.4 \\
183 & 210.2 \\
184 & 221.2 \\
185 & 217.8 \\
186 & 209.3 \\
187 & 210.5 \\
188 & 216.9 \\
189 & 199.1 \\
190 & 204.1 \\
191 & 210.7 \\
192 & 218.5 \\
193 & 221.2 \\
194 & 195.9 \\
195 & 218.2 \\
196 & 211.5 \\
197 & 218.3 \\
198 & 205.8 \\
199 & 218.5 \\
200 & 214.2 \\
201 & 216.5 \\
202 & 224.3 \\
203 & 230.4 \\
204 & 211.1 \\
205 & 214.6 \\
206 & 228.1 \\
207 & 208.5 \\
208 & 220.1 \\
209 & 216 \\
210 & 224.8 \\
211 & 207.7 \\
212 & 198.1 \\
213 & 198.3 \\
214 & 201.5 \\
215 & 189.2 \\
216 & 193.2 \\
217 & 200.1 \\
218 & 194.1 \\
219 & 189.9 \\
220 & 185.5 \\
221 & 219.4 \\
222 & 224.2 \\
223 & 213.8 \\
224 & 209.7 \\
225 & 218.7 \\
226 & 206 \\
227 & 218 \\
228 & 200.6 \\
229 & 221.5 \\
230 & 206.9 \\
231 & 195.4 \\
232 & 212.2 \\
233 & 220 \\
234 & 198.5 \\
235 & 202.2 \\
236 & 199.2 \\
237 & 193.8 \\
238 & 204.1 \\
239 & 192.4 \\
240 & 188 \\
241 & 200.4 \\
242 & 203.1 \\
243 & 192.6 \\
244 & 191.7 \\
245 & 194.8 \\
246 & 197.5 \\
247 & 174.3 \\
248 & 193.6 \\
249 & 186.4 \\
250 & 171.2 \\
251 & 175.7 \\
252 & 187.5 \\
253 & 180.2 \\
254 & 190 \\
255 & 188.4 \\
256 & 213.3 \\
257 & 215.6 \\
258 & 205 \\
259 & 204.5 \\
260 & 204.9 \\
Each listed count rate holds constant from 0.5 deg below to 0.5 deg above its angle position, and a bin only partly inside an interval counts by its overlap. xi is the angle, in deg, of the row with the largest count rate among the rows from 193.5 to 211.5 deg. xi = 203 deg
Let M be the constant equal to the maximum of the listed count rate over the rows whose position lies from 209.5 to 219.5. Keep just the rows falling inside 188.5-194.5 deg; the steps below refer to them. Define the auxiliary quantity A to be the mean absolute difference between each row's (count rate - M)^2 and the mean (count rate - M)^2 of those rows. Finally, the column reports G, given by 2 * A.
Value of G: 558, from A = 279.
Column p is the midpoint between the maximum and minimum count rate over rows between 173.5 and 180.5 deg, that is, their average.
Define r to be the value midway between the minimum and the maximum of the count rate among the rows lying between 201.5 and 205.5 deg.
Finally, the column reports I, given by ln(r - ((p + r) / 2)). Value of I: 0.2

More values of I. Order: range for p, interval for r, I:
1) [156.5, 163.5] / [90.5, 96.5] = 2.4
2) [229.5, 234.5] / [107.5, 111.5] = 3.2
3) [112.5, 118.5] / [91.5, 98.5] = 2.9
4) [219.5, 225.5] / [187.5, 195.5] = 0.6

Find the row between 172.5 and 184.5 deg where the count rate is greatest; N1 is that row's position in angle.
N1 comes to 173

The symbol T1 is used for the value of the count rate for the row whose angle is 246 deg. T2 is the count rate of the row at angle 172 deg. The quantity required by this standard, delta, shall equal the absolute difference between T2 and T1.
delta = 40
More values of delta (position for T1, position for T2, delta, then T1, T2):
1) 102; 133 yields 18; 258.7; 240.5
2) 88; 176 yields 95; 307.9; 213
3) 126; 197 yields 16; 234.7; 218.3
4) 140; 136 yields 22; 266.4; 244.7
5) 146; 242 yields 49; 252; 203.1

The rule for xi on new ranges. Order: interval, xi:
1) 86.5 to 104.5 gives 88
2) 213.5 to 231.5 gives 222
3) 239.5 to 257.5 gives 257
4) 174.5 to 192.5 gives 175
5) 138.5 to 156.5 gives 149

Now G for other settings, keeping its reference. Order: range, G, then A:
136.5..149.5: 1131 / 565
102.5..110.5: 2220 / 1110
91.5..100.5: 2238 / 1119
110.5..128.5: 572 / 286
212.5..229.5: 829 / 414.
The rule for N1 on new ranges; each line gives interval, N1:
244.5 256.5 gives 256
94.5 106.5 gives 99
